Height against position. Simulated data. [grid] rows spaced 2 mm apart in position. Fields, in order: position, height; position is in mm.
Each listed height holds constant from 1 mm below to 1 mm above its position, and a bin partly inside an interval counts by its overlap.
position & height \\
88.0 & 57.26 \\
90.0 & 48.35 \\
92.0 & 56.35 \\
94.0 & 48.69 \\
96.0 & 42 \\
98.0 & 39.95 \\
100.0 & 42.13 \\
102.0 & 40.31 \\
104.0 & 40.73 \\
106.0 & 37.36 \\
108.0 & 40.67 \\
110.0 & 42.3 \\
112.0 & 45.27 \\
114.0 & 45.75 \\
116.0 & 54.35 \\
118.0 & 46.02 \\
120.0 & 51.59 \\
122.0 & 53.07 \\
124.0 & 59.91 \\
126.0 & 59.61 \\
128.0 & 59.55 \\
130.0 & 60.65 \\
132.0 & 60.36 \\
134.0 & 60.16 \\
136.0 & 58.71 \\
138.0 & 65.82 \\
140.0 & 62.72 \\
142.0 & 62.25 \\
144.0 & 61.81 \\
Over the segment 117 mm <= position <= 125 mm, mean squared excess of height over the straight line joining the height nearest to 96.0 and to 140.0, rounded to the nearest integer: 17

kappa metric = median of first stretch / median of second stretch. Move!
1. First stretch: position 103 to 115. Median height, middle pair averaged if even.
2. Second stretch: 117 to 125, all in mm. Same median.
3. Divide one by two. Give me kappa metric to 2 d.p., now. 0.79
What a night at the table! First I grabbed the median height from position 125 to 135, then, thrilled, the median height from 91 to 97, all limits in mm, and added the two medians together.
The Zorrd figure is 109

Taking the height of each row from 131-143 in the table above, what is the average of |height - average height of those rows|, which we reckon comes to 1.93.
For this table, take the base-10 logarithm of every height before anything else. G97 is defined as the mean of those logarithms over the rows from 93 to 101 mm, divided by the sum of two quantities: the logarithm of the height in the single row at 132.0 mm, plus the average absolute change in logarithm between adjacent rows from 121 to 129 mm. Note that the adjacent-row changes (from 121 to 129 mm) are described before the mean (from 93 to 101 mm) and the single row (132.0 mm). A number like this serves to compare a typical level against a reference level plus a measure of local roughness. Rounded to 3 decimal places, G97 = 0.908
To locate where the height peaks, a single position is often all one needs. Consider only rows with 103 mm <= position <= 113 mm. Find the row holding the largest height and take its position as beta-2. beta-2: 112.0 mm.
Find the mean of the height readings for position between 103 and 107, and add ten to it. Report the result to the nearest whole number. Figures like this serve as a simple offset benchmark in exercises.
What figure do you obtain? 49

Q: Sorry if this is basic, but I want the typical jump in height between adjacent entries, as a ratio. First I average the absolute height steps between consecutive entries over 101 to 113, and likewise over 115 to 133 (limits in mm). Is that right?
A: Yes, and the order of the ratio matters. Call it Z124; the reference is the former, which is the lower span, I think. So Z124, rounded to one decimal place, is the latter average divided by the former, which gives 1.3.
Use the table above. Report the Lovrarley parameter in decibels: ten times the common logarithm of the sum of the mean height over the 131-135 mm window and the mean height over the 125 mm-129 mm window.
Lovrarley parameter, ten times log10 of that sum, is 20.8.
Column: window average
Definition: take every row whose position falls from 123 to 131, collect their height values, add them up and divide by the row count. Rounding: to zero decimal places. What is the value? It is 60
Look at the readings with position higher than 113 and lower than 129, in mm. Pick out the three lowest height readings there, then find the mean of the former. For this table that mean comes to 48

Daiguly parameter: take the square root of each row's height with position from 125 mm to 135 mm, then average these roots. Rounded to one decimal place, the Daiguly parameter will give 7.8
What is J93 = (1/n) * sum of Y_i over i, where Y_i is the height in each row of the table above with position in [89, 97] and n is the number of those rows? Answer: 49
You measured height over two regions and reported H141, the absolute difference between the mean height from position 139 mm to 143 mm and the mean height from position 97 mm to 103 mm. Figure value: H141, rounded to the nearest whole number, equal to 22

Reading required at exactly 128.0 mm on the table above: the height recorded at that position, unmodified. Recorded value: 59.55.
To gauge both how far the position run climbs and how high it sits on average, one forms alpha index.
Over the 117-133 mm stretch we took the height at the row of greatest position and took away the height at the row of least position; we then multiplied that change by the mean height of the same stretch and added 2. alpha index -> 810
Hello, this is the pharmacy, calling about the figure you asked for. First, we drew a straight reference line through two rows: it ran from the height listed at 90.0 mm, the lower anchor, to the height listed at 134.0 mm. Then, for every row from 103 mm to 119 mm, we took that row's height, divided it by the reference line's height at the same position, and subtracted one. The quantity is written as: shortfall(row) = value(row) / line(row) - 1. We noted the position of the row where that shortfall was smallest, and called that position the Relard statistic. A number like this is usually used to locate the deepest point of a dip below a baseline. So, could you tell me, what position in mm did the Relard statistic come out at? 106.0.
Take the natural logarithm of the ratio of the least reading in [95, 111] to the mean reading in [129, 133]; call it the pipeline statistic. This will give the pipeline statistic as -0.48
